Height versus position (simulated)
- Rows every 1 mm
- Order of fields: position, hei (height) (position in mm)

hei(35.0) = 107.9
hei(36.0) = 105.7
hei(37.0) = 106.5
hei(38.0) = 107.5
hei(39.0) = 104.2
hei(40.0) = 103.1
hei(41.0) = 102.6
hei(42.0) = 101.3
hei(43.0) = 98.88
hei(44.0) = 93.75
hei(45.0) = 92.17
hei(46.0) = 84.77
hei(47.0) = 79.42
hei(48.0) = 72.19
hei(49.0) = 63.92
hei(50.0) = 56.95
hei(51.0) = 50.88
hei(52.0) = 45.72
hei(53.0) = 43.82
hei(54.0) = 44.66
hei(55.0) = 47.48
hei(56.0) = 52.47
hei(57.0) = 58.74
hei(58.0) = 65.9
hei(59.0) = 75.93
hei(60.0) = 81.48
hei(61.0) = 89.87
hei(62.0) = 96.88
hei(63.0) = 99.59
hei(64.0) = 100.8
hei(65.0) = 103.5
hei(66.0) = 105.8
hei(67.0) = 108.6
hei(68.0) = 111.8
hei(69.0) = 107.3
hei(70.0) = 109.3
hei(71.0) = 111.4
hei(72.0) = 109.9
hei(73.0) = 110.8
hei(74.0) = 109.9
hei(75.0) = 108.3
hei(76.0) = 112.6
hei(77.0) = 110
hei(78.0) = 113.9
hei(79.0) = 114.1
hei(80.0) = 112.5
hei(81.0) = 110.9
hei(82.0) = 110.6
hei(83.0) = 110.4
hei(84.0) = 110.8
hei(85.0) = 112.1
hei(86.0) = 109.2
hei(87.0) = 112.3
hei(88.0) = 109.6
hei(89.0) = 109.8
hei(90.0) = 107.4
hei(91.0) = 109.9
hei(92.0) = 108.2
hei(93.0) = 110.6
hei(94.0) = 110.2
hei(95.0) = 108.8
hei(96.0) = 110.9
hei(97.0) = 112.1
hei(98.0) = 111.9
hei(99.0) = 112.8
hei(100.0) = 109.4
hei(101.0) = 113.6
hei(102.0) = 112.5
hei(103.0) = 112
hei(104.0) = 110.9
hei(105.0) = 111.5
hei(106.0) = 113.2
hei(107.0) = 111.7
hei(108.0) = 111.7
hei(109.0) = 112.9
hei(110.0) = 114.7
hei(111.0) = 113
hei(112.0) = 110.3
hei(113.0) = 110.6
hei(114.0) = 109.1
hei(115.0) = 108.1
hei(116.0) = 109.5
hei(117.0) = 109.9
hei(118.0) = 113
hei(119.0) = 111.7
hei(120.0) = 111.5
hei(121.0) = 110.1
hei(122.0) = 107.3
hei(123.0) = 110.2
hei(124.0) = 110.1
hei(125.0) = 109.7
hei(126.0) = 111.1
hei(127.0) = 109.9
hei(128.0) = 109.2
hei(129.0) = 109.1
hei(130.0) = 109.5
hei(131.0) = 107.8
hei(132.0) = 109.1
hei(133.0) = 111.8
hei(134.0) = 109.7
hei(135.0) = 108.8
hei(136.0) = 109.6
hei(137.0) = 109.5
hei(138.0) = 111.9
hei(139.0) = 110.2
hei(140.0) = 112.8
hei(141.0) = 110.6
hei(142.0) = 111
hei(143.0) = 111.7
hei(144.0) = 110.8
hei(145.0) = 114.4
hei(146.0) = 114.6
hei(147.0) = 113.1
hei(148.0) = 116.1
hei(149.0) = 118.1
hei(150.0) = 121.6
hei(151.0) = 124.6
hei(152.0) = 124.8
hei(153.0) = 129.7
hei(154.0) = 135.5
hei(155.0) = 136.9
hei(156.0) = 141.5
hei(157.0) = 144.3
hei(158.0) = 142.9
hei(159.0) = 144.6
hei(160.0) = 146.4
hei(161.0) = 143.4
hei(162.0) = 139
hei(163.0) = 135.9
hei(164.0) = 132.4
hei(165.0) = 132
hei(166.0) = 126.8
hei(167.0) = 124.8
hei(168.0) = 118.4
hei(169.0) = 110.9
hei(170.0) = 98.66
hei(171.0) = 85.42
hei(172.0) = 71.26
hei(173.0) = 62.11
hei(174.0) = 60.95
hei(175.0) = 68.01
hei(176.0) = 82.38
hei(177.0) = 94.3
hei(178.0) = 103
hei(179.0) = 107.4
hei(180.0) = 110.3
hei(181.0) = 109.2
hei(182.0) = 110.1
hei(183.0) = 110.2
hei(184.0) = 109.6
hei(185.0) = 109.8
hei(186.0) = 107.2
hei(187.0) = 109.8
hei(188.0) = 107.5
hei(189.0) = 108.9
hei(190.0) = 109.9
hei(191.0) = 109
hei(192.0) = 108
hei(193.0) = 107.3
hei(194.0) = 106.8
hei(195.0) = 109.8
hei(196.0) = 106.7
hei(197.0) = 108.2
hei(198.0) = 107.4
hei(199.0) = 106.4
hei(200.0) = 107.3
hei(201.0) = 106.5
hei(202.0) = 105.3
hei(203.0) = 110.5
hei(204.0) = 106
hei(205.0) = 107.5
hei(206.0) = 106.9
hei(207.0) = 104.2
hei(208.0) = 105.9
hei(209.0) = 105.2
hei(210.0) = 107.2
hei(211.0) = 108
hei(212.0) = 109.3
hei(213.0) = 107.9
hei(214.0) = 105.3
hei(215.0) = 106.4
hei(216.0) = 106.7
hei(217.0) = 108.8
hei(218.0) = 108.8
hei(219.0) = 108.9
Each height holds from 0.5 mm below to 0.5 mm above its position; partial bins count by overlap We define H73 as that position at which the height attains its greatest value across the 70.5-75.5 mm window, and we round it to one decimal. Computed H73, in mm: 71.0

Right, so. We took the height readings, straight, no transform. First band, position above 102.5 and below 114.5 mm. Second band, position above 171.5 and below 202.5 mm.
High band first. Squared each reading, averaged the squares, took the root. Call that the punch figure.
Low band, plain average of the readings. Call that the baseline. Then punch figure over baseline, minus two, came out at -1.08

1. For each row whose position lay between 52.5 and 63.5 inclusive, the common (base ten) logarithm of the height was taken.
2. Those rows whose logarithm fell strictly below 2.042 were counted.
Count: 11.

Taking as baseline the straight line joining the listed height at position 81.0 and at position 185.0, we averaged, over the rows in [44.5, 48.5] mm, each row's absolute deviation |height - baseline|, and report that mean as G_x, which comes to 29.1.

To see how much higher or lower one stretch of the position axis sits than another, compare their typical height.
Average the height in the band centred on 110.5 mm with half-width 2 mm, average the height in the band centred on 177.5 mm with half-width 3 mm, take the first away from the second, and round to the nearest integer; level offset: -18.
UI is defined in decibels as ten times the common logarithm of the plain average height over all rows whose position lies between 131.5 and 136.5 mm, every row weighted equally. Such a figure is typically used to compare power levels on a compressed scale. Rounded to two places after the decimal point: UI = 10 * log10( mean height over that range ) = 20.41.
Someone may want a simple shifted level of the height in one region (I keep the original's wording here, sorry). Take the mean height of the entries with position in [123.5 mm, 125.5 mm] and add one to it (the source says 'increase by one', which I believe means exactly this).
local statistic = 111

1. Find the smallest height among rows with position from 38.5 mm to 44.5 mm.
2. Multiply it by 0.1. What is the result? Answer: 9.4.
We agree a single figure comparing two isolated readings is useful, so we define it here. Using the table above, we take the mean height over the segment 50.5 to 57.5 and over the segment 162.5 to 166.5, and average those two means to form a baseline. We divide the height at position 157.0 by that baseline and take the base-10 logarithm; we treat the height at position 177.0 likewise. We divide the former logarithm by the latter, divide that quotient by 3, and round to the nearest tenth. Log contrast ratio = 3.7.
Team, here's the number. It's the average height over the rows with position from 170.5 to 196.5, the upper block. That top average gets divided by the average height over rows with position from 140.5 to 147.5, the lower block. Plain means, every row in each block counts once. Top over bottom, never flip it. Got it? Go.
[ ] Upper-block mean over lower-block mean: 0.89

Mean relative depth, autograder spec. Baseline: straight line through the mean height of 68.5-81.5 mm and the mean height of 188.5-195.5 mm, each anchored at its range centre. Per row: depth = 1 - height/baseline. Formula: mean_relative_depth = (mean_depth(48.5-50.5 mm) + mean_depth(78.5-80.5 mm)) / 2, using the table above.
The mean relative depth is 0.22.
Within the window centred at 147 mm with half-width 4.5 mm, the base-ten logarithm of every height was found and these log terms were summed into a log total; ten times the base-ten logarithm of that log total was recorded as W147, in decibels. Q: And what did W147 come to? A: 12.7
